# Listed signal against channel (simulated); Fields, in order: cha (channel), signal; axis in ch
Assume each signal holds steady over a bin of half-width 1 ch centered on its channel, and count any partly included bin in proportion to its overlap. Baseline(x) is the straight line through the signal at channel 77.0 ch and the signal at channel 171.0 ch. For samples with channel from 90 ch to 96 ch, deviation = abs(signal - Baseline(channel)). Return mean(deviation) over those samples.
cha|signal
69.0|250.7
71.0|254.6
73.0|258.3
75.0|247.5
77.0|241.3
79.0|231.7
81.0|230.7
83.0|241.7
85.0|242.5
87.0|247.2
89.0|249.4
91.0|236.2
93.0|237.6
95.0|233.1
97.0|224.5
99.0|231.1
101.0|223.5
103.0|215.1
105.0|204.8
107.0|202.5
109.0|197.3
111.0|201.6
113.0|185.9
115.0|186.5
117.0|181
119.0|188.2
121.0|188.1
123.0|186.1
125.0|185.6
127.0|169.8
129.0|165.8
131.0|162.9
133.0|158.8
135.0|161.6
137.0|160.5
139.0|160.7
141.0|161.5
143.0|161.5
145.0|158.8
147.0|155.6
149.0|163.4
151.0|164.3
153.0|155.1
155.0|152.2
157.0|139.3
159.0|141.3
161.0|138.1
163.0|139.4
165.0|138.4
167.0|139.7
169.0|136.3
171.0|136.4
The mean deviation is 12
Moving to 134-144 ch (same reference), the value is 11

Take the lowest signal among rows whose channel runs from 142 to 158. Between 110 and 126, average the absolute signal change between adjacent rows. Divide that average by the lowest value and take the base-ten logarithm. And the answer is -1.49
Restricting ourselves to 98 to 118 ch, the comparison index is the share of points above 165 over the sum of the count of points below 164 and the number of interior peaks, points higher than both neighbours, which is 0.5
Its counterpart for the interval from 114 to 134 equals 0.3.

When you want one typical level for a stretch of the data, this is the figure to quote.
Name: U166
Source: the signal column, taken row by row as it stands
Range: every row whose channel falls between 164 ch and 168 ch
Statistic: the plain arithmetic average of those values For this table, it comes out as 139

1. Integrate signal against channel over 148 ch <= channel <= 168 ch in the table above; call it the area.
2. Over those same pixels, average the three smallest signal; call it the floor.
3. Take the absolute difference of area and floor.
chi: 2804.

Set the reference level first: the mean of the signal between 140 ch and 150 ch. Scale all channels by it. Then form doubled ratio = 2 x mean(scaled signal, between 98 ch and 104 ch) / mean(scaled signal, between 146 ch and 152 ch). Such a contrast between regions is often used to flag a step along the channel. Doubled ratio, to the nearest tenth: 2.8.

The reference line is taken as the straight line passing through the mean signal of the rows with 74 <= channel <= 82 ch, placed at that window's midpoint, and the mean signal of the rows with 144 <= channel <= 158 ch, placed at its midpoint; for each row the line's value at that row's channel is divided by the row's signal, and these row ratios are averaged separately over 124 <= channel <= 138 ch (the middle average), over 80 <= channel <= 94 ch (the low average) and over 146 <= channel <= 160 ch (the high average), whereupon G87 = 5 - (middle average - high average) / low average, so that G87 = 4.93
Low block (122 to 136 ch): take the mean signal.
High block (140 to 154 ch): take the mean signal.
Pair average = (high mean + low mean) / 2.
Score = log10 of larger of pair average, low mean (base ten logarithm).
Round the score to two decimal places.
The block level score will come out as 2.23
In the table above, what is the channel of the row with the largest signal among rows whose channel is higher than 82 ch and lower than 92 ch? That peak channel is 89.0 ch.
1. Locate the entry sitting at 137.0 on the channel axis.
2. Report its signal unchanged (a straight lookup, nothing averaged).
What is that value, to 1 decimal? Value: 160.5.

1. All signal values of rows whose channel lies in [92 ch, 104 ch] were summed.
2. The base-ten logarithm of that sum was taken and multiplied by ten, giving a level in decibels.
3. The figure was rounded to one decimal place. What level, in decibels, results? 31.4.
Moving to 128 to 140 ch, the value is 29.9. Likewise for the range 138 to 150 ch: 29.8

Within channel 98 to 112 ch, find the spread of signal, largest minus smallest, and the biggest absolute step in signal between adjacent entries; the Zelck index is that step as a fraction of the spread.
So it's 0.30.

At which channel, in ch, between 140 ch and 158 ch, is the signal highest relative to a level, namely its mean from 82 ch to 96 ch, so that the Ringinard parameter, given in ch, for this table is 151.0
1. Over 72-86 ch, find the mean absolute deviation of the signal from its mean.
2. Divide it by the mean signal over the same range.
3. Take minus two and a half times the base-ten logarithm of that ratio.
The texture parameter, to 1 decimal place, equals 3.9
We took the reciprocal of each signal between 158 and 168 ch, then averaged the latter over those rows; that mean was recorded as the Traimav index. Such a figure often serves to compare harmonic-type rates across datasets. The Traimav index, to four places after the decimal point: 0.0072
